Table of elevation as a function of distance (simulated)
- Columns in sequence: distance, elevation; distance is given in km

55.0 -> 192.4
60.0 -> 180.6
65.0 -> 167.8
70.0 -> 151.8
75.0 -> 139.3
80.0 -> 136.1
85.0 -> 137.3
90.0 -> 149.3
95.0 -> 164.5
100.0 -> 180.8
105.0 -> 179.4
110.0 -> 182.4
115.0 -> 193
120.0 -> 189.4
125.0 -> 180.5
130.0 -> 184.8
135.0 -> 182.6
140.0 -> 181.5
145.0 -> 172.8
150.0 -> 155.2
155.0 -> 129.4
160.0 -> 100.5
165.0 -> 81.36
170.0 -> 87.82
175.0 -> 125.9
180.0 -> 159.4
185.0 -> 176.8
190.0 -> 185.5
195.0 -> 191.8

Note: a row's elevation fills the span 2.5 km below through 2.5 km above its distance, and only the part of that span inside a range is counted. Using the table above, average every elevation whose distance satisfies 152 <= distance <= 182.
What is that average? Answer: 114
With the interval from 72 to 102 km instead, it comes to 151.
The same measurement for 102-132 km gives 185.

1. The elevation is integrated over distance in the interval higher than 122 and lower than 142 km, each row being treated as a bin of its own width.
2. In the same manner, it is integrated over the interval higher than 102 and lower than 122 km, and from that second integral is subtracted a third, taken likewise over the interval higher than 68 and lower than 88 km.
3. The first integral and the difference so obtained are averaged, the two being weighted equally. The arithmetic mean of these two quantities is 2273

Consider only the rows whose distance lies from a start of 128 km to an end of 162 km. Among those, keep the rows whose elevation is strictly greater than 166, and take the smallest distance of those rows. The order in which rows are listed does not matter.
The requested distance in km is 130.0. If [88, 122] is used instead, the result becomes 100.0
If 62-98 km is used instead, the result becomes 65.0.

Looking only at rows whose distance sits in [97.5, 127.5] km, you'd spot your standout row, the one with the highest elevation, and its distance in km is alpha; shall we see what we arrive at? 115.0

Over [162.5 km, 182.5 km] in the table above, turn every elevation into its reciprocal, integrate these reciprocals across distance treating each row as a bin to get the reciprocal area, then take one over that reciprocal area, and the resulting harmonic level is 5.3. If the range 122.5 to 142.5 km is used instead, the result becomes 9.1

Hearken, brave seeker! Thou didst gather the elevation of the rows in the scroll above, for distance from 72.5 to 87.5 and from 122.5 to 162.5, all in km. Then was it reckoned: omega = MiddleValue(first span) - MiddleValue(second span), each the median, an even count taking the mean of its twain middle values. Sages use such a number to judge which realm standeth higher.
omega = -39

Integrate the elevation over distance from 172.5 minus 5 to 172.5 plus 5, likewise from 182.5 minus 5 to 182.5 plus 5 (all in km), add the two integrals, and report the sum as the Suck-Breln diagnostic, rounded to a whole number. 2750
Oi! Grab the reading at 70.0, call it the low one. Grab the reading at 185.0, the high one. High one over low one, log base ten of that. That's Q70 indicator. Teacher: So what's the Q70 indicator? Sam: 0.066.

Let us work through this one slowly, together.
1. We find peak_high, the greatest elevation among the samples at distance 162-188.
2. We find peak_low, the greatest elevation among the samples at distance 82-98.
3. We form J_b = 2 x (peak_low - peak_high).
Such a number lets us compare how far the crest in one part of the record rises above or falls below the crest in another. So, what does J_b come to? -25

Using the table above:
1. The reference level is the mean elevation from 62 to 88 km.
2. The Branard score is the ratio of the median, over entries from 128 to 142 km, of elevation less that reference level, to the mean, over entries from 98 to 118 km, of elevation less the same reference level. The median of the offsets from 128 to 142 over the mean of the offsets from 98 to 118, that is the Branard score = 1.0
